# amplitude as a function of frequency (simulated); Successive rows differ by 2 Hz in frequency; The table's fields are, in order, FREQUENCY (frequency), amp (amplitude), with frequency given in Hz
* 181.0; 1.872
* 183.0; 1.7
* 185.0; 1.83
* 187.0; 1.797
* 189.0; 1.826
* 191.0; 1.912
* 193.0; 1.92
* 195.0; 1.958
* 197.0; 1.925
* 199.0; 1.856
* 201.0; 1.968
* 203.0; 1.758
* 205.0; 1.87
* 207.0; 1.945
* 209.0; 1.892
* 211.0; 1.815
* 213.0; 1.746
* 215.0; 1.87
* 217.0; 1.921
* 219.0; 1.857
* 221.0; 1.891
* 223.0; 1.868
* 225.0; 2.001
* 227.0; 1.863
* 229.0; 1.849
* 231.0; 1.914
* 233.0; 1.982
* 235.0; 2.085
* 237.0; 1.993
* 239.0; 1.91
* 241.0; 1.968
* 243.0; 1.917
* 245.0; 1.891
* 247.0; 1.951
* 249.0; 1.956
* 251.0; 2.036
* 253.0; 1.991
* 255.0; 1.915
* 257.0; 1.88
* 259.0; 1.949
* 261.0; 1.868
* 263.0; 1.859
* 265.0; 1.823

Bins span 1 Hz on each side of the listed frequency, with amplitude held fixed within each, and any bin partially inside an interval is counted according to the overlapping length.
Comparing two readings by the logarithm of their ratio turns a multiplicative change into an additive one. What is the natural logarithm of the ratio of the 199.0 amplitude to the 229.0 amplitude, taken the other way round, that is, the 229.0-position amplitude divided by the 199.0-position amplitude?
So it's 0.00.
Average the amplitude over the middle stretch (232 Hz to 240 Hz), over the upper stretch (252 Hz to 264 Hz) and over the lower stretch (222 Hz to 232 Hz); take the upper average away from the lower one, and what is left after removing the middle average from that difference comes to -2.00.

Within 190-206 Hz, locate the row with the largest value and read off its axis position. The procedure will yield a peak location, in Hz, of 201.0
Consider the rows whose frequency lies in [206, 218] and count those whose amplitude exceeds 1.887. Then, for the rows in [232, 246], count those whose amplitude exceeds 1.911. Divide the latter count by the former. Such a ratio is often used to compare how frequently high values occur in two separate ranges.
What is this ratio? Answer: 1.7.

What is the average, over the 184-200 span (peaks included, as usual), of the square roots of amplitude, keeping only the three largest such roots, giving 1.391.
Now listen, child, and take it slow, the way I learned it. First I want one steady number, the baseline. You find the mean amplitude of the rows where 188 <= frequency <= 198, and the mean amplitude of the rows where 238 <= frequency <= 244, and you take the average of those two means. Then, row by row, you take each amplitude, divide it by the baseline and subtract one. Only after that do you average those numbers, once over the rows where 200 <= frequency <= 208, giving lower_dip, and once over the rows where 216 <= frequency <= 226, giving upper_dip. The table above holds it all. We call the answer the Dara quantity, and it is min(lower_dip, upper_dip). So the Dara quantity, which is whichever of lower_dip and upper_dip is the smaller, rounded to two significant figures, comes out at -0.018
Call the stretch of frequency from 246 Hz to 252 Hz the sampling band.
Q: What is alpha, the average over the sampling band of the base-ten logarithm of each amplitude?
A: 0.297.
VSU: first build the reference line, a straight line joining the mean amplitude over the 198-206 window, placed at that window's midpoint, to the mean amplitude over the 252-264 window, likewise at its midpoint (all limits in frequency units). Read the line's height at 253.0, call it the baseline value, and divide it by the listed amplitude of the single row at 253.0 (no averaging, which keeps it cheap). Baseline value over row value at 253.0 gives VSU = 0.96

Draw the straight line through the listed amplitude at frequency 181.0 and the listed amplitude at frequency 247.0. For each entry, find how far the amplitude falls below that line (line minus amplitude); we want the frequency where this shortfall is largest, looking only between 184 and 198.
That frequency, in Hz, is 187.0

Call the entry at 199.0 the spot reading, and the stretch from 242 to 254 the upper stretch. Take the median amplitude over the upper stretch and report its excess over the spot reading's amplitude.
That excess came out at 0.10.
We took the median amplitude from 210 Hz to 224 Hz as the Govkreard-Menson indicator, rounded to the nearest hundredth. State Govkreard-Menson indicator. 1.87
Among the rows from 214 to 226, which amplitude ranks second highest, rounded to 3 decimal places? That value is 1.921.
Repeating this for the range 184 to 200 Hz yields 1.925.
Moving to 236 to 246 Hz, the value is 1.968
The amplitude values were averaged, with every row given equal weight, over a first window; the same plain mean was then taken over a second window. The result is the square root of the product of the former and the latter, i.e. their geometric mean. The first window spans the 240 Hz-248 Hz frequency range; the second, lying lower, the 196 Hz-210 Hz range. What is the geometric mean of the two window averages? 1.91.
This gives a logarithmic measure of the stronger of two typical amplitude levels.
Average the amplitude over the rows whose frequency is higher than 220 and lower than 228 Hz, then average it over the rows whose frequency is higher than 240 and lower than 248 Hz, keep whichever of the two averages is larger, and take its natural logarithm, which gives 0.658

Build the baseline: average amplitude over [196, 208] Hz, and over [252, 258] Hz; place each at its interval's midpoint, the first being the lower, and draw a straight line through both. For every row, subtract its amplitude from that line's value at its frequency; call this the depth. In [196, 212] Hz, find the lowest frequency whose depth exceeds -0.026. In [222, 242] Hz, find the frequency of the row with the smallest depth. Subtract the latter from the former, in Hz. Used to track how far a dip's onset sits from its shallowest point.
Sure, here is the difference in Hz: -36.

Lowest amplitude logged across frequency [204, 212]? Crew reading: 1.815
